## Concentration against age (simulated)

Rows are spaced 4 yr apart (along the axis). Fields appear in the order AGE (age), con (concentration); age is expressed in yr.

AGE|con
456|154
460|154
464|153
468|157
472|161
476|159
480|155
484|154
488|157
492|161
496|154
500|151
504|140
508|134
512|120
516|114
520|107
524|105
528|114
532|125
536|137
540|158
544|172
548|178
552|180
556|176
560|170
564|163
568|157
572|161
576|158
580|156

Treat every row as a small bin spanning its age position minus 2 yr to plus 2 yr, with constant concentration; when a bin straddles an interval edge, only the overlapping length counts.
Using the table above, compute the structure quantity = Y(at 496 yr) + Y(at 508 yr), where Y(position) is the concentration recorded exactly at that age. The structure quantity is 288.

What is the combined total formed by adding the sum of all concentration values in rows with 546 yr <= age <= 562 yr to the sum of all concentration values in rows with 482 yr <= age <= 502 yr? 1481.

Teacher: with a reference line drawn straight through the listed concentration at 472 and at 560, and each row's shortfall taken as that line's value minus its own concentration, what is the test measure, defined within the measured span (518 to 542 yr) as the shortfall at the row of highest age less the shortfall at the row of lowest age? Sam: -49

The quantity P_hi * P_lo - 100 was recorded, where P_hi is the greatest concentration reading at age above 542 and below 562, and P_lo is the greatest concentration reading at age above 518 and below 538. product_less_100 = 24560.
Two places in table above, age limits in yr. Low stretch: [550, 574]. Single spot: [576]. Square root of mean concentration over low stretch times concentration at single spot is 163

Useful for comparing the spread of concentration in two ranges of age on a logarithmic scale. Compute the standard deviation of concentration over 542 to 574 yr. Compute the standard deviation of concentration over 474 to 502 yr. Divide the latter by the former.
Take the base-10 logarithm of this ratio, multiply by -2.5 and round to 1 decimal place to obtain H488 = 1.0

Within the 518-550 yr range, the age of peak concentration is 548 yr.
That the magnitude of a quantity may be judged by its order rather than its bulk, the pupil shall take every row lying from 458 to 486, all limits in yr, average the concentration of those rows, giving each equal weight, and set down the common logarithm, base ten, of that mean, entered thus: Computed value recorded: 2.19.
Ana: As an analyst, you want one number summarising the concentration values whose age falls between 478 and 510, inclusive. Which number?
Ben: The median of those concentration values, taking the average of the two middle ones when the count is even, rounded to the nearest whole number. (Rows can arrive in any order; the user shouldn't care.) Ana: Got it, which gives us 154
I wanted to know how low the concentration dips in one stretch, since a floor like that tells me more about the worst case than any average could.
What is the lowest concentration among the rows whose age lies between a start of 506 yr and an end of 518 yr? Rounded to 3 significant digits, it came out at 114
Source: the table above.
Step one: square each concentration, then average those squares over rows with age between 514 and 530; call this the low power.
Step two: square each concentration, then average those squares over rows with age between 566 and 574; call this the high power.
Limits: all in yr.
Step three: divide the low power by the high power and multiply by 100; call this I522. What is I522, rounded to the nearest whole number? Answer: 48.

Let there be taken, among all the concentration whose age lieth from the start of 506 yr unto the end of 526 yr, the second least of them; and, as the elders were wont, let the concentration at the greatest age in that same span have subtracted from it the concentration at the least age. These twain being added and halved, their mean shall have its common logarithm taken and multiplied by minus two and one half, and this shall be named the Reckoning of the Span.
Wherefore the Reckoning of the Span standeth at -3.98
